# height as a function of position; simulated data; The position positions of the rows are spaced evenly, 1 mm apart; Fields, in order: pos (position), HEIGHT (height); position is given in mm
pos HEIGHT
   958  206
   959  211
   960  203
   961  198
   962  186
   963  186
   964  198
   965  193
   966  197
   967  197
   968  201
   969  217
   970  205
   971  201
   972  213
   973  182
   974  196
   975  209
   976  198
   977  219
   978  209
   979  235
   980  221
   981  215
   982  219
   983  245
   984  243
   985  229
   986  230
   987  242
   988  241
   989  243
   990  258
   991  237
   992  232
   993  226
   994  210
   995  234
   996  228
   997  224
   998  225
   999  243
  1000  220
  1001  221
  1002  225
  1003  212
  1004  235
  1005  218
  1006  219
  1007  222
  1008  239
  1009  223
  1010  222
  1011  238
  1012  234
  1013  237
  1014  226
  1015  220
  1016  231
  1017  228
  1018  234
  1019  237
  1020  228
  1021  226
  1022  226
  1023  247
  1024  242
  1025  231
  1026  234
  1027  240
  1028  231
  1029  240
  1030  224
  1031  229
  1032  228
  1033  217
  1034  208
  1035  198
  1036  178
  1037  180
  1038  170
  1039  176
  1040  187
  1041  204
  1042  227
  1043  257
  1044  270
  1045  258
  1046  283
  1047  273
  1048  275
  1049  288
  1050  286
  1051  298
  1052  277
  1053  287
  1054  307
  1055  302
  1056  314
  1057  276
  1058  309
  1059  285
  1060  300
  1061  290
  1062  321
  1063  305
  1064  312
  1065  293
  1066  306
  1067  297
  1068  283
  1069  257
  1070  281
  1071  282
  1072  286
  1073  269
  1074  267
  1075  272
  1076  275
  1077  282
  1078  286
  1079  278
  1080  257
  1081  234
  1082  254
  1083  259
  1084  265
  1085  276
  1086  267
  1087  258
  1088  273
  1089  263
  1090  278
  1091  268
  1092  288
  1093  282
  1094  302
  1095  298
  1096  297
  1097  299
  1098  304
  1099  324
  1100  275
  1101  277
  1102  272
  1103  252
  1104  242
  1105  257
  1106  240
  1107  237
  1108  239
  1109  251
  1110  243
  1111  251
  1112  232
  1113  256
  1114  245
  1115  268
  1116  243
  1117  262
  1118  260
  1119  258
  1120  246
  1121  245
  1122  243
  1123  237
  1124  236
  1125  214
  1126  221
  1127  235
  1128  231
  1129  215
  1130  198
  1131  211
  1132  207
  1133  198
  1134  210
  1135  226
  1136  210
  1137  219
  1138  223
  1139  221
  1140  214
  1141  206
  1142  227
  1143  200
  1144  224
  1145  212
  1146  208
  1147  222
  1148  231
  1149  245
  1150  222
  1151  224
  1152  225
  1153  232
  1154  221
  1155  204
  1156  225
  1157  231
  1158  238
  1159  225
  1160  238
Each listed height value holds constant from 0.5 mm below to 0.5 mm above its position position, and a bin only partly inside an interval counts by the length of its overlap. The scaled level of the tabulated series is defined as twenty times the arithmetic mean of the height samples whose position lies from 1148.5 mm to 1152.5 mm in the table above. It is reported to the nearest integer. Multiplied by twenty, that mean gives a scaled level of 4580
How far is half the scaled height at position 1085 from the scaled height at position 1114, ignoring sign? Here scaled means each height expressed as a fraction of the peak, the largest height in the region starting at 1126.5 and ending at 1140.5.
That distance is 0.46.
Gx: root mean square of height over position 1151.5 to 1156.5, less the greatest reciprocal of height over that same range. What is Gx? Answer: 222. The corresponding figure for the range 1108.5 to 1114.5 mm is 246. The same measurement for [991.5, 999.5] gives 228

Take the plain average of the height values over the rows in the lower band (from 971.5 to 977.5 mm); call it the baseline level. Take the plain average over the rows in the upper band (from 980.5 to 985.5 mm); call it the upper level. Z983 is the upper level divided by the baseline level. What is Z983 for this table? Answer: 1.13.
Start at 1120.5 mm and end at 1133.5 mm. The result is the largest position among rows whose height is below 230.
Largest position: 1133 mm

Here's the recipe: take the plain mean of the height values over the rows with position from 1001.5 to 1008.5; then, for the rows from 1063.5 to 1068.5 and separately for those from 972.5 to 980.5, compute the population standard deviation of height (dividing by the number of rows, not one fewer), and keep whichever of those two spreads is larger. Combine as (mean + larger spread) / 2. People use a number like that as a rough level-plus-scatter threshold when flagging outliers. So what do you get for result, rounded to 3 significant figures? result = 120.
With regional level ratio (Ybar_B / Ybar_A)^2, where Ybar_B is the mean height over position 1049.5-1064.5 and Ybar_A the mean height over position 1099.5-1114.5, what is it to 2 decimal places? 1.41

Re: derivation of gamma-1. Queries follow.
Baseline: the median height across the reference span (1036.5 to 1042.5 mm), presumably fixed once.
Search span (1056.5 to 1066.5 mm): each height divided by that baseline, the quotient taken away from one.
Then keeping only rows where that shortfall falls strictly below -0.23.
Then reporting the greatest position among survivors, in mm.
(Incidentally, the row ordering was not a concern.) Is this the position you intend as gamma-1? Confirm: 1066 mm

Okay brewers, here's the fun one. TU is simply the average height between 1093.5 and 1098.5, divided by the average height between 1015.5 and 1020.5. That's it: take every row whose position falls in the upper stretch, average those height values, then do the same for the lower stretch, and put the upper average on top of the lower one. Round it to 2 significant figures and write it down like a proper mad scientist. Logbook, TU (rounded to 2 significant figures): 1.3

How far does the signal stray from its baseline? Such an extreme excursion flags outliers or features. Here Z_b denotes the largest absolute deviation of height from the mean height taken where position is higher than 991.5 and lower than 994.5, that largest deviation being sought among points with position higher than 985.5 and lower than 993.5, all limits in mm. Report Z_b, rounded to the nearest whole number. 35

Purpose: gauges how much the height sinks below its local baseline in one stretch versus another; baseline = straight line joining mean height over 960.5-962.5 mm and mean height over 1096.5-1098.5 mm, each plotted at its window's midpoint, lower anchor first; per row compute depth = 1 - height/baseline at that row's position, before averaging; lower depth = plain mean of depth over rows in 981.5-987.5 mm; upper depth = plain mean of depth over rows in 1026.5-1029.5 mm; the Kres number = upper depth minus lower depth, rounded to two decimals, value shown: 0.15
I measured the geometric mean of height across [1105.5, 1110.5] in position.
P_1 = 242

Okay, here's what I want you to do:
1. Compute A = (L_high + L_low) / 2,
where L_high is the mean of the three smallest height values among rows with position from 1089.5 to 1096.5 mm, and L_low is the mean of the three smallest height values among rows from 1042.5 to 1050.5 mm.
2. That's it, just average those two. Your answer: 269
